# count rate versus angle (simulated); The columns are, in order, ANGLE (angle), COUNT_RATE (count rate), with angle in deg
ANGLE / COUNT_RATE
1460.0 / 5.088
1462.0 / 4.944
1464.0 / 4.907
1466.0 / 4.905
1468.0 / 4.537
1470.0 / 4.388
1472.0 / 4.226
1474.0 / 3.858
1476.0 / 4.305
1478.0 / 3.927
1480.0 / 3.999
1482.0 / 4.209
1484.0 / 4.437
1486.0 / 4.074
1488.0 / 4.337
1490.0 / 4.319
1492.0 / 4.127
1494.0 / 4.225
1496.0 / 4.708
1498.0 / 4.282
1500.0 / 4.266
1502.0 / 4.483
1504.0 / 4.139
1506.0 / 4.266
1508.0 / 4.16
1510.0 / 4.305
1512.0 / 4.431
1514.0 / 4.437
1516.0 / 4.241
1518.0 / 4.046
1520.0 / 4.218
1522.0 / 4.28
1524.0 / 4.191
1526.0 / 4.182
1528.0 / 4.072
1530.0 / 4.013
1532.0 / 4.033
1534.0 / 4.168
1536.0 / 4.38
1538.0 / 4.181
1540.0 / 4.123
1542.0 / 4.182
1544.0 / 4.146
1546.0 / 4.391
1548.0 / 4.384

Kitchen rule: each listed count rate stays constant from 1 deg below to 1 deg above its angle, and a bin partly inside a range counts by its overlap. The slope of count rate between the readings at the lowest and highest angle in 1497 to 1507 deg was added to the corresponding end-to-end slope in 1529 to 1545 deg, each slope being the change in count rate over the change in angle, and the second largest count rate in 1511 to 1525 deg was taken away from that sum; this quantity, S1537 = -4.42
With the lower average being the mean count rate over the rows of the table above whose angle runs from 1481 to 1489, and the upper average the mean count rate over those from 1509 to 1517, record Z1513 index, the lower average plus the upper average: 8.62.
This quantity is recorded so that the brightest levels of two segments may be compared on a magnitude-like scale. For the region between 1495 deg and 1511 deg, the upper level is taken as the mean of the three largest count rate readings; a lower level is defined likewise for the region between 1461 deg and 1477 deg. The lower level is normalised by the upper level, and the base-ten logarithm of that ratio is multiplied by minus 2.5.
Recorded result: -0.10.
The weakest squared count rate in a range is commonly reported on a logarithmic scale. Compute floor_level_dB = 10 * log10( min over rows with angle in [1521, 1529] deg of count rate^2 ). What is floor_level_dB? 12.2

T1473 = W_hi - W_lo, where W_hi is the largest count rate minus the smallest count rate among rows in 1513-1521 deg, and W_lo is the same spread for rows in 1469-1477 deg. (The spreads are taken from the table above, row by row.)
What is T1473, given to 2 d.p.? -0.14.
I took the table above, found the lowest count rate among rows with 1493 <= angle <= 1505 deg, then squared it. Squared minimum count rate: 17.1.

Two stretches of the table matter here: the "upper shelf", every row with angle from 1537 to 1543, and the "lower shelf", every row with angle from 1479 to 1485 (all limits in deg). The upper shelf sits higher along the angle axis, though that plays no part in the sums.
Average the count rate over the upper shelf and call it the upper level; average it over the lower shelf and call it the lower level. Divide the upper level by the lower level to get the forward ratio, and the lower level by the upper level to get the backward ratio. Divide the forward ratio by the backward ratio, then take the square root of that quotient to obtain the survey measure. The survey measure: 0.99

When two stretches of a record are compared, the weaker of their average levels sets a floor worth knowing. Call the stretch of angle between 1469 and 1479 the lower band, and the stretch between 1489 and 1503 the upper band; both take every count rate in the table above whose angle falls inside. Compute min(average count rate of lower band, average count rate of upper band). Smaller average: 4.14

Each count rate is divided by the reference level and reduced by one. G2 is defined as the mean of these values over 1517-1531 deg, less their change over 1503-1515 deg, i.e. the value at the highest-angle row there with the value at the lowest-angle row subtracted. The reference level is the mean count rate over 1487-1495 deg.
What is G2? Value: -0.10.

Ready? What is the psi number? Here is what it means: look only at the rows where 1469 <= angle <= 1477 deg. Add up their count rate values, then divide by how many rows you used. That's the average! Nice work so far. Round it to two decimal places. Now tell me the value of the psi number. 4.19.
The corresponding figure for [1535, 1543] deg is 4.22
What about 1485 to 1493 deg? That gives 4.21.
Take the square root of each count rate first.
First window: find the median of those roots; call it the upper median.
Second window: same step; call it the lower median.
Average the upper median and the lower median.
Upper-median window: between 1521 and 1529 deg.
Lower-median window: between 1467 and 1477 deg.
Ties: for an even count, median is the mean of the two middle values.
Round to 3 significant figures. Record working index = 2.06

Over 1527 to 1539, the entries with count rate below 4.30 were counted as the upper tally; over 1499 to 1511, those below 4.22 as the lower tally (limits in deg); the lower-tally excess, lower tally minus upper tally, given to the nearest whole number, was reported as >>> -3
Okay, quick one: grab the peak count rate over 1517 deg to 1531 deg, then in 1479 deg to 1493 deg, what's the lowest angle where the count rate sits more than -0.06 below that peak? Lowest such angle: 1480.0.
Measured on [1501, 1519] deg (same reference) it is 1504.0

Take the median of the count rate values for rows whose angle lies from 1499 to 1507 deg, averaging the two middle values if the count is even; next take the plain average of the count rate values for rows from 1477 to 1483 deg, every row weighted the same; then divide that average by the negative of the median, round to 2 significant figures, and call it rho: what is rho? -0.95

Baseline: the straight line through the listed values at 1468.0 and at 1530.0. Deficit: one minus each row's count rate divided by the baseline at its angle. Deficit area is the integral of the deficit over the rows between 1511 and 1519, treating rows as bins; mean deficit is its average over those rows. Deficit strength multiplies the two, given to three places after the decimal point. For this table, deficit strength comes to 0.010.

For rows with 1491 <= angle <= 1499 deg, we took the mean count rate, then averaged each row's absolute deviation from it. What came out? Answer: 0.19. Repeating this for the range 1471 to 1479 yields 0.19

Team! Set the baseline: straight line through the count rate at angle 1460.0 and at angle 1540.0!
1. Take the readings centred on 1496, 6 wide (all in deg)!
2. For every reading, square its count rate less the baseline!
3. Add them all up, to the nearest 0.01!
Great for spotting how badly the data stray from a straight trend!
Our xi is 0.33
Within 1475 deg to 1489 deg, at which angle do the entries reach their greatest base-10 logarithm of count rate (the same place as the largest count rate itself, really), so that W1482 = 1484.0 deg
